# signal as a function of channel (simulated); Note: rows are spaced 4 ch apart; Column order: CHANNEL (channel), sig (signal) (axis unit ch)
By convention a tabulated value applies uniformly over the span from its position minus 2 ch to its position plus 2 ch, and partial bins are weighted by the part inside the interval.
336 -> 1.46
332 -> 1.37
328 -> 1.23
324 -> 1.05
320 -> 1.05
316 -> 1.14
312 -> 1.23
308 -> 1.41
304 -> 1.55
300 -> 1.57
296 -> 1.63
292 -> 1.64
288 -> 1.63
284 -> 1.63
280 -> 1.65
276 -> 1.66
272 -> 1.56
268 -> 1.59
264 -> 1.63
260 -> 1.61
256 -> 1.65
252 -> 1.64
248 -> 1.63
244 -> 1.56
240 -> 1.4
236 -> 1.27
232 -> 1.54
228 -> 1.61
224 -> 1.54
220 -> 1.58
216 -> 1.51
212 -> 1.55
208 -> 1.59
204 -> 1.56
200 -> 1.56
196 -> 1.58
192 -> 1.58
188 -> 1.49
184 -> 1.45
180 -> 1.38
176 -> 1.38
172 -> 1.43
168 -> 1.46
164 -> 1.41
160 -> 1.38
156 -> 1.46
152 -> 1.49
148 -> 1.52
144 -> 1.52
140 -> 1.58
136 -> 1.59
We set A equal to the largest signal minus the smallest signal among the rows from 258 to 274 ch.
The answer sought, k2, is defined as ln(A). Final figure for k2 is -2.66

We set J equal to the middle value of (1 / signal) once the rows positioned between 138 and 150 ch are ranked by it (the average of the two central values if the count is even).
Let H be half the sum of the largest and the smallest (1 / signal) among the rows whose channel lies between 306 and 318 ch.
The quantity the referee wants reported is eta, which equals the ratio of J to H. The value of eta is 0.83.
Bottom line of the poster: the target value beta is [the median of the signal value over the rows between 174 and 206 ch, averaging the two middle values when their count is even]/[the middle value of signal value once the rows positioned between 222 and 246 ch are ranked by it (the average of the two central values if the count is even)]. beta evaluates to 0.99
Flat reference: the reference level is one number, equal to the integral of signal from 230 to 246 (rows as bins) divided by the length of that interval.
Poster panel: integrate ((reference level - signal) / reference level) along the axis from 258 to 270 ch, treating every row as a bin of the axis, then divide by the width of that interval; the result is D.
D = -0.12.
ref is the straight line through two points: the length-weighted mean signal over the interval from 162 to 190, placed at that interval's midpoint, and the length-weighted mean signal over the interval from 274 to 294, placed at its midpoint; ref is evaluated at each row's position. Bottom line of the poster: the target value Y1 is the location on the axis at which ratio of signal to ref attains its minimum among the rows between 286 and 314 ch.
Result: 312 ch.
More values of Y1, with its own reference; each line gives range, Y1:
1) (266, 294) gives 272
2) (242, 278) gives 272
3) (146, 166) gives 160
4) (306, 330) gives 324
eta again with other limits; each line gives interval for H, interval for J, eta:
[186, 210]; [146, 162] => 1.04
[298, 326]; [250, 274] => 0.78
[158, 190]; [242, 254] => 0.88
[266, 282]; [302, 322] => 1.31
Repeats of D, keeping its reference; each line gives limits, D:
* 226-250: -0.04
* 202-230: -0.08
